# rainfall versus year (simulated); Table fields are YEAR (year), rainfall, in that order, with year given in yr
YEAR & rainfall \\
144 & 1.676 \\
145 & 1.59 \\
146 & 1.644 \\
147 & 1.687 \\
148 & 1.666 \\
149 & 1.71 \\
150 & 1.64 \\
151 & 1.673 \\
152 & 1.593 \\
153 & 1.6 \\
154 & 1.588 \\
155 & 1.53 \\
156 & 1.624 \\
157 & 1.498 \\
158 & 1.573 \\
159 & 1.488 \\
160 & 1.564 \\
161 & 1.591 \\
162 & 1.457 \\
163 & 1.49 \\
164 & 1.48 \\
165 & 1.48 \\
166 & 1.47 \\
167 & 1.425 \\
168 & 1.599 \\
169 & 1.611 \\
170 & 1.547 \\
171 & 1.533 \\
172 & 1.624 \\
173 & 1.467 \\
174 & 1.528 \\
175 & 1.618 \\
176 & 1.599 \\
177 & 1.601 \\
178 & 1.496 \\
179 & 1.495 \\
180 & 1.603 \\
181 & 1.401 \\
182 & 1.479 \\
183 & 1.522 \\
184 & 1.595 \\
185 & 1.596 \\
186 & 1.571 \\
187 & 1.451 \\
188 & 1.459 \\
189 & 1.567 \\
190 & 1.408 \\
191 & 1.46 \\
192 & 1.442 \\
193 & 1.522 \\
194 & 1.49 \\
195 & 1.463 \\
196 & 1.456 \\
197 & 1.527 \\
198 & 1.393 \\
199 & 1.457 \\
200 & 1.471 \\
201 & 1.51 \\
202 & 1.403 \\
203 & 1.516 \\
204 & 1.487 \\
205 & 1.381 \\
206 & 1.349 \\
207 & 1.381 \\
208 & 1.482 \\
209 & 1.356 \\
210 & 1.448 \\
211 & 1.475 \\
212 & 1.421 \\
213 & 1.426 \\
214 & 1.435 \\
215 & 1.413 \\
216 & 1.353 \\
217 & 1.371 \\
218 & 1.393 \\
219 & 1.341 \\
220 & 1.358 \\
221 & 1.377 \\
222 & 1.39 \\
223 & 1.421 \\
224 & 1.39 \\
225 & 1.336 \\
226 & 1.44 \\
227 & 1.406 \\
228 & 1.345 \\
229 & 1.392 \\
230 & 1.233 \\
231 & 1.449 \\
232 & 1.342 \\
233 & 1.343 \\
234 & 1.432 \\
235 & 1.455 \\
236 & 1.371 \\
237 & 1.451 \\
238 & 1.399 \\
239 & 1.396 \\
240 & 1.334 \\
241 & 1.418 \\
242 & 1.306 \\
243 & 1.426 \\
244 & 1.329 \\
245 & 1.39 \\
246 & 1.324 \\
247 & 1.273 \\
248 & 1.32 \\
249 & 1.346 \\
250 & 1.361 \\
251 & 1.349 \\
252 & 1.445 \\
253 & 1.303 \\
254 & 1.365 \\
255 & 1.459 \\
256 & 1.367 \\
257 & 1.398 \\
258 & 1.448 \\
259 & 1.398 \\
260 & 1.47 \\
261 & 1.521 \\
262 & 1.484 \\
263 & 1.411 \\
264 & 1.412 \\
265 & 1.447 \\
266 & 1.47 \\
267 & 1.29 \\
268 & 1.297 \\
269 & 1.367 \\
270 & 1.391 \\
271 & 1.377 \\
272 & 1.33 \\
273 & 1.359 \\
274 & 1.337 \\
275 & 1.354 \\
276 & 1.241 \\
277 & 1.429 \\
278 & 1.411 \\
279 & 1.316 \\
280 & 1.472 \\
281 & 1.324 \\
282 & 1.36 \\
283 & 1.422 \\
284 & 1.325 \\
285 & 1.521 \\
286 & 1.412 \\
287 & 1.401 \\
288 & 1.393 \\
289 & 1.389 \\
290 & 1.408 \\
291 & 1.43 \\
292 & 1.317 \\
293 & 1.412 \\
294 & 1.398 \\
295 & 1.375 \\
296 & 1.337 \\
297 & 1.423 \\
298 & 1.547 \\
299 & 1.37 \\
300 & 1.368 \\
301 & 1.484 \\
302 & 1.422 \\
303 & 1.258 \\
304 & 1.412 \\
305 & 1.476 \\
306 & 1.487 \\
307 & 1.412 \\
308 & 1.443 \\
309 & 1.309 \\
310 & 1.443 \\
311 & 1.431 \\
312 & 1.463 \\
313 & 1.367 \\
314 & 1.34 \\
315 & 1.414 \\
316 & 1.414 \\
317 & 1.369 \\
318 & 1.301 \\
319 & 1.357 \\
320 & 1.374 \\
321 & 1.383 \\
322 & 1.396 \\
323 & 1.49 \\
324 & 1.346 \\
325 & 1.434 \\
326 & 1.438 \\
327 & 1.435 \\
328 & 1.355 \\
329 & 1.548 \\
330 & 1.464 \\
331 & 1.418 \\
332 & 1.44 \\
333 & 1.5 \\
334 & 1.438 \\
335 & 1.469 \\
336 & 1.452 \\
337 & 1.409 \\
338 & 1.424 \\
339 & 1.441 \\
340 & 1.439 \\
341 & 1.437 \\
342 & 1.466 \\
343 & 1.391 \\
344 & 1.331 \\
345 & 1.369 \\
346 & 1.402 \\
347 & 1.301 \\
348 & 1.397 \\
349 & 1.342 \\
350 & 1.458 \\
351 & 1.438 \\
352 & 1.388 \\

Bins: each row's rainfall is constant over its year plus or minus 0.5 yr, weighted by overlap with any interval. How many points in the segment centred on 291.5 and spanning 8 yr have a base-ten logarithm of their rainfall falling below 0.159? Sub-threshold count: 8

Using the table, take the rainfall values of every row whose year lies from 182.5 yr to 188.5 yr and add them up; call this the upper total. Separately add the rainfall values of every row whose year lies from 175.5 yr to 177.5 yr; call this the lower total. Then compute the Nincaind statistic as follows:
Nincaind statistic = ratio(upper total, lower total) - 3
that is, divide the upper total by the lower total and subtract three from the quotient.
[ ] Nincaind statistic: -0.13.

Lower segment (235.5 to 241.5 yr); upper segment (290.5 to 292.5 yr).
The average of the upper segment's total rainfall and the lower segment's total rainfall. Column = 6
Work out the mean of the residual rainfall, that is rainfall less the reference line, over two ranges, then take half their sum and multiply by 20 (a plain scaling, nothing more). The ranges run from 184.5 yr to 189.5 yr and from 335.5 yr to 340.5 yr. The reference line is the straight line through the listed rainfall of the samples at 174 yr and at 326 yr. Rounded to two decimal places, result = 0.11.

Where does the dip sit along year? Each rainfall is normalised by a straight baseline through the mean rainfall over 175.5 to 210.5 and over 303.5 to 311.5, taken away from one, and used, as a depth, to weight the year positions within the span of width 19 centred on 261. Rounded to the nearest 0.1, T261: 261.7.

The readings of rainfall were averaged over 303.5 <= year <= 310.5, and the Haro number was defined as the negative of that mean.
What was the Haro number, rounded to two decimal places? -1.43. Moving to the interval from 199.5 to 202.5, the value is -1.46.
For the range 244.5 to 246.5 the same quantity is -1.36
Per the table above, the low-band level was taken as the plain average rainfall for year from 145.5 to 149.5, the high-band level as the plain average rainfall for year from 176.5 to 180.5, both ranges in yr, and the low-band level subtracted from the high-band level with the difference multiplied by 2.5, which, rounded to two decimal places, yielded -0.32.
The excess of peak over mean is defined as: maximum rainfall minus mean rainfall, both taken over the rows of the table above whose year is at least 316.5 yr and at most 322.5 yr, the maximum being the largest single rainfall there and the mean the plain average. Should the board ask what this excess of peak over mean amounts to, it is 0.033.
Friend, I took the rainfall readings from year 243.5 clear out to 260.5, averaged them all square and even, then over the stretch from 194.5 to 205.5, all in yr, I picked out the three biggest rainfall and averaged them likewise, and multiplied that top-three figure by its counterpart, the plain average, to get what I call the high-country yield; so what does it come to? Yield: 2.08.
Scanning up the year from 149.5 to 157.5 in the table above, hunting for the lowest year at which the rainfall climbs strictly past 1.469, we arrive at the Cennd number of 150 yr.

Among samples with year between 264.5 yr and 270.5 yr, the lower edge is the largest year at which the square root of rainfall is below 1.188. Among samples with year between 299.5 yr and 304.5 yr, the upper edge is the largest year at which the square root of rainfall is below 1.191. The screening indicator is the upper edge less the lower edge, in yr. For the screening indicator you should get 34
